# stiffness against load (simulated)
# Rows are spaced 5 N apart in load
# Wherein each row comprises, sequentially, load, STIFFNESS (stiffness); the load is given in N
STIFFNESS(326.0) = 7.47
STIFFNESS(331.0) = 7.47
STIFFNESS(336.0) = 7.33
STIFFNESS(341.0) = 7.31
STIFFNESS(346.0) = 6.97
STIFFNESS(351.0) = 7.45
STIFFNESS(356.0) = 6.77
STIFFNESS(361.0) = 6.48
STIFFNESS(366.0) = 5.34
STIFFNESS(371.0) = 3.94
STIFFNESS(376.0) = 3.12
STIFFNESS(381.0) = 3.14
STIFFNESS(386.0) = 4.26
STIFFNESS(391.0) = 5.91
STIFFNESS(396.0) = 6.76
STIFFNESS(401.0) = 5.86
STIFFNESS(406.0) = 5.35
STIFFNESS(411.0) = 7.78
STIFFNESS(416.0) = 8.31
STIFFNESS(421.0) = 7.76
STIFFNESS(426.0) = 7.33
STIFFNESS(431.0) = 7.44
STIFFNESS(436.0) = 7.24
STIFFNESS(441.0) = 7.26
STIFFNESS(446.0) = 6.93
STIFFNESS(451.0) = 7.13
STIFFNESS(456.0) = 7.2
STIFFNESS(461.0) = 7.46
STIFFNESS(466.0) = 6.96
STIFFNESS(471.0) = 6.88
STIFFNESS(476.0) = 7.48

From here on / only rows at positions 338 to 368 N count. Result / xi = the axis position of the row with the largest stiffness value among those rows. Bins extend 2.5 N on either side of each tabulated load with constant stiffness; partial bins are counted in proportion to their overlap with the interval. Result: 351.0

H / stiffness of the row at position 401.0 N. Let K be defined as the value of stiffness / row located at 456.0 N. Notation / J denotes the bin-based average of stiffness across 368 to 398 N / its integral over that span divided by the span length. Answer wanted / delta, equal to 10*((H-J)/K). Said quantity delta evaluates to 1.9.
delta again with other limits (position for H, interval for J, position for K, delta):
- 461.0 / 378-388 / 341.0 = 5.2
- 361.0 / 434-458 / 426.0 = -0.9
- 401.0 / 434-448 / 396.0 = -1.9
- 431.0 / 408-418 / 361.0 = -0.7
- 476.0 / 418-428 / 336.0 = -0.2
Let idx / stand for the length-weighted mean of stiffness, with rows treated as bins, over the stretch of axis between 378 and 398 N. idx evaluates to 4.9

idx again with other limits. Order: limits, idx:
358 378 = 4.8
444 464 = 7.2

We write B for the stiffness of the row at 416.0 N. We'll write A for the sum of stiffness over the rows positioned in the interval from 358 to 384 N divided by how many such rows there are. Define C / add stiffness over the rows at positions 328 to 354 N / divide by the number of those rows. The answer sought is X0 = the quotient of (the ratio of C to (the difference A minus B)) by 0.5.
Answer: -4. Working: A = 4.4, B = 8.31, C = 7.31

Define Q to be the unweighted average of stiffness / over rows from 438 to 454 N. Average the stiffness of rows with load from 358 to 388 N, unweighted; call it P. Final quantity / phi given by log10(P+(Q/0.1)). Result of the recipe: 1.88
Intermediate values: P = 4.4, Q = 7.11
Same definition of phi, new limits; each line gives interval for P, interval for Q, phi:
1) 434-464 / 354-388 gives 1.74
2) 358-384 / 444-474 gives 1.88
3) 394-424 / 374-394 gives 1.68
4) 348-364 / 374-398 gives 1.73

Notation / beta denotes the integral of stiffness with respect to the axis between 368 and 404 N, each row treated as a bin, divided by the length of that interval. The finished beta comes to 4.73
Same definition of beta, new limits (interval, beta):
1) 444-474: 7.10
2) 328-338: 7.41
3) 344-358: 7.08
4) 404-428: 7.35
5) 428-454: 7.20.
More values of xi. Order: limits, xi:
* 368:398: 396.0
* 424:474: 461.0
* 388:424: 416.0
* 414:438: 416.0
